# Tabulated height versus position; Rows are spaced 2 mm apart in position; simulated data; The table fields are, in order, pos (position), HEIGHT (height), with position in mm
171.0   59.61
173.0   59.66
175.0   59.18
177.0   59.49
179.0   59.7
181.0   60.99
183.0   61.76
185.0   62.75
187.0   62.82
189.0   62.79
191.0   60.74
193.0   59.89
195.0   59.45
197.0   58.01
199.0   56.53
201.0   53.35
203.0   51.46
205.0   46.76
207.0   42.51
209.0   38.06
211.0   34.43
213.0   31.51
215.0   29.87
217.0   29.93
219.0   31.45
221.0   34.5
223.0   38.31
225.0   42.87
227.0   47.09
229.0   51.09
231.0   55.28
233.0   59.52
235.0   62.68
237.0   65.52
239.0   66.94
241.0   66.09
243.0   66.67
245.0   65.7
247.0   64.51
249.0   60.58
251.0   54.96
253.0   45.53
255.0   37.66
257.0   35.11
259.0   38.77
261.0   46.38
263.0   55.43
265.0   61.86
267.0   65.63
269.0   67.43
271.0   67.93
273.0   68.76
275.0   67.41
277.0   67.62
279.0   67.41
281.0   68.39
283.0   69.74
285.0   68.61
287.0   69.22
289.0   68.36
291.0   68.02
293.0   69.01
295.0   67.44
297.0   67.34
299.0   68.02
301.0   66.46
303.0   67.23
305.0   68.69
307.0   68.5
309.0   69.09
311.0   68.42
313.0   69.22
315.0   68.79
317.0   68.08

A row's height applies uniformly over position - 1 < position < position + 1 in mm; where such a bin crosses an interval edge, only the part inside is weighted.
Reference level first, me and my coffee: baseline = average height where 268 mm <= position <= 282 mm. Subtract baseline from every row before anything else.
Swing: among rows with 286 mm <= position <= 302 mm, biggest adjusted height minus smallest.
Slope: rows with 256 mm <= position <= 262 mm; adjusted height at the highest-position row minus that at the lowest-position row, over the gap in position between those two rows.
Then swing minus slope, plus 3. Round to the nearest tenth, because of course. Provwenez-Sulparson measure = 2.9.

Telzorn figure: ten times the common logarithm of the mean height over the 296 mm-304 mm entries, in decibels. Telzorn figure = 18.3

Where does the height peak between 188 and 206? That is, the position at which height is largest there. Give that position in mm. 189.0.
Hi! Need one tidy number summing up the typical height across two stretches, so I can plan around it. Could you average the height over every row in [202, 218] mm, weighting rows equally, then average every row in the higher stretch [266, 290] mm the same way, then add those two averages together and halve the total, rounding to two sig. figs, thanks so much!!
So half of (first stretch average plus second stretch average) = 53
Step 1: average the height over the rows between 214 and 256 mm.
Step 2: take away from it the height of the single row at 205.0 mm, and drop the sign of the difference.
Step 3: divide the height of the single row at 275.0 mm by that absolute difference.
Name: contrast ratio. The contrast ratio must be 15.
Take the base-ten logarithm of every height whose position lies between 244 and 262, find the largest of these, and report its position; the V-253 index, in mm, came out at 245.0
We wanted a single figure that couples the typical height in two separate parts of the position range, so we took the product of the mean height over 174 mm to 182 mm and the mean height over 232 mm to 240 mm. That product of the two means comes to 3810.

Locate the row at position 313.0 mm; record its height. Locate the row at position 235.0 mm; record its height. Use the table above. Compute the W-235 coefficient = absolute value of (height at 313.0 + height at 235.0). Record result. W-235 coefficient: 132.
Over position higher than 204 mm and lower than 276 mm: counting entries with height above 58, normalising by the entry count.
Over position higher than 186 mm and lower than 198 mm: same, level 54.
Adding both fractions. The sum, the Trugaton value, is 1.4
